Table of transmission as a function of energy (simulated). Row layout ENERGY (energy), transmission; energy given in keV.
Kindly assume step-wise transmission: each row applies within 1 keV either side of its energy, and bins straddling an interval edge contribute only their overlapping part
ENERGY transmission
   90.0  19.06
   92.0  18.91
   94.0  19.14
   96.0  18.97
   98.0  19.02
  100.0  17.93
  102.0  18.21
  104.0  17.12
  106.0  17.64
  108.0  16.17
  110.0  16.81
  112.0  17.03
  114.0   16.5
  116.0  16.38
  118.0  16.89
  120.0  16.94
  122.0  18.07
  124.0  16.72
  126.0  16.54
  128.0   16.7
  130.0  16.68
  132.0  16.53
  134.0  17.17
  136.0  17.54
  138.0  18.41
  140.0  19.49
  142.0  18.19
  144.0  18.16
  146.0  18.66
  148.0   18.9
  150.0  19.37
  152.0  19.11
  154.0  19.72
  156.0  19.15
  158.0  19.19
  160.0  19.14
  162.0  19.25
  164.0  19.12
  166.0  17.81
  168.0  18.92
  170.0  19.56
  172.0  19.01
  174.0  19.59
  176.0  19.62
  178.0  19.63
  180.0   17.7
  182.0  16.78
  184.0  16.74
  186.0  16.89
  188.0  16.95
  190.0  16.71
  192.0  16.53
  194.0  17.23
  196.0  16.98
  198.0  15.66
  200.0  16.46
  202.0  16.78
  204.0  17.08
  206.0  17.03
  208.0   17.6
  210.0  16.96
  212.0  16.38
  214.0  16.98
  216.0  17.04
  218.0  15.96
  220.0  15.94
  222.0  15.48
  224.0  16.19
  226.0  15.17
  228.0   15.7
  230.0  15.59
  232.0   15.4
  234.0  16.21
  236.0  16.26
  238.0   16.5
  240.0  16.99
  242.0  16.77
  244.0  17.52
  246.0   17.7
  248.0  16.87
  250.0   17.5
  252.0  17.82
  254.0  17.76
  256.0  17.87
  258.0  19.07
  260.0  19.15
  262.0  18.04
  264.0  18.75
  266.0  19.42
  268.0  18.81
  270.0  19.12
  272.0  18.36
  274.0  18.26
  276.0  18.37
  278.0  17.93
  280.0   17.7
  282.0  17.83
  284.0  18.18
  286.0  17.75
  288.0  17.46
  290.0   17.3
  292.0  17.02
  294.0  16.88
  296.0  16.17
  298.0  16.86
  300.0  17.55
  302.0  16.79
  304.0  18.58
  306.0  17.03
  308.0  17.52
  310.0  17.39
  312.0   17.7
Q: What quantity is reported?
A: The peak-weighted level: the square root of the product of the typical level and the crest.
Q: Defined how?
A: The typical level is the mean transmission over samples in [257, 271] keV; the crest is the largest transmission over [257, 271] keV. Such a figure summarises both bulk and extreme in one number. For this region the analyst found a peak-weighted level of 19.2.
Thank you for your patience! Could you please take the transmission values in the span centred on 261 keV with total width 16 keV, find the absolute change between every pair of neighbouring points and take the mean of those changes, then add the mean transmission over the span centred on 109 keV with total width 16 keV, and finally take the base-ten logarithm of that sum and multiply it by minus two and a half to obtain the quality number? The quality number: -3.12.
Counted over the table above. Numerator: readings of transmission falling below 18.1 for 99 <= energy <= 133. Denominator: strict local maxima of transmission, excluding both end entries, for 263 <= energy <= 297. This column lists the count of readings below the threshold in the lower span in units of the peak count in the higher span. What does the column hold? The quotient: 4.0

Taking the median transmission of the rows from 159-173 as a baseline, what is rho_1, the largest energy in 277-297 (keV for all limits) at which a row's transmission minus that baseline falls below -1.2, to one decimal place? 296.0 keV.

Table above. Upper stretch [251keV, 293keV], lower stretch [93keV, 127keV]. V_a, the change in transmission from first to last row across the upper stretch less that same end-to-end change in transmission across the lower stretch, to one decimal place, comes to 1.8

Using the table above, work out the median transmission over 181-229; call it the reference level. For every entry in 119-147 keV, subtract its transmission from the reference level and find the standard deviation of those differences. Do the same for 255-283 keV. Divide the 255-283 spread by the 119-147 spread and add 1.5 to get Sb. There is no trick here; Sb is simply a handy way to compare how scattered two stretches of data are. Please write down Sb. 2.1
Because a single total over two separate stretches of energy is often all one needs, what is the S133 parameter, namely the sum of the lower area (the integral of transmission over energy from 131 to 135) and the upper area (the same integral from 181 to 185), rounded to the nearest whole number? 134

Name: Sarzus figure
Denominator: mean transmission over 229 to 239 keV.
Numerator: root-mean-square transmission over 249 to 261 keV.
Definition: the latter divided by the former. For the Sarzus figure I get 1.14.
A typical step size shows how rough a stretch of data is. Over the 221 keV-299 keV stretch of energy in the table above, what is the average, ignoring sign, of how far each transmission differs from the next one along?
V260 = 0.44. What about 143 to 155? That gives 0.42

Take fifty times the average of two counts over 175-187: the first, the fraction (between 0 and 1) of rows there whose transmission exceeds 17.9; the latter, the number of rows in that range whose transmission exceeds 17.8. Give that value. 58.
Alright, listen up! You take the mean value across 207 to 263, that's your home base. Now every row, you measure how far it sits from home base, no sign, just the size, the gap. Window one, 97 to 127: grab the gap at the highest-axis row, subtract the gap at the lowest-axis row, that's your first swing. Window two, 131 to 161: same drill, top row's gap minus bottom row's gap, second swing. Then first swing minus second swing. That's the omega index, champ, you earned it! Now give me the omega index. -3.7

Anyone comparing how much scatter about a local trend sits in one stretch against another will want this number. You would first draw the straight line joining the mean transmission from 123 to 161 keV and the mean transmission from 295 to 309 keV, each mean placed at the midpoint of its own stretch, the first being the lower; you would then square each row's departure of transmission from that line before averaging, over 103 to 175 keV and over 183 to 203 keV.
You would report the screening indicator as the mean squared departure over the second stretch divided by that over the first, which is 1.0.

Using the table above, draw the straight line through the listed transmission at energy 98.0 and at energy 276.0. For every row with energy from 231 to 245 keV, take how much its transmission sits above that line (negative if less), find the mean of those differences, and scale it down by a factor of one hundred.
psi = -0.0199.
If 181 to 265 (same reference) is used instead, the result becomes -0.0168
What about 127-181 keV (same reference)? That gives -0.0021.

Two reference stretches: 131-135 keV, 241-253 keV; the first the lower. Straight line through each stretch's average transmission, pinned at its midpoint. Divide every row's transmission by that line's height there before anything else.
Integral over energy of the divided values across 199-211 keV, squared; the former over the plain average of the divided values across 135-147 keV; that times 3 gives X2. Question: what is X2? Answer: 388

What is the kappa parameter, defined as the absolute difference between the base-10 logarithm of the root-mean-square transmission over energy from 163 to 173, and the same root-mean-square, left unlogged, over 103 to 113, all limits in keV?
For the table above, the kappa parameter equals 15.7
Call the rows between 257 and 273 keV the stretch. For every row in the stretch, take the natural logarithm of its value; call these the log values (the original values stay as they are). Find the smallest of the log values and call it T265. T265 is 2.89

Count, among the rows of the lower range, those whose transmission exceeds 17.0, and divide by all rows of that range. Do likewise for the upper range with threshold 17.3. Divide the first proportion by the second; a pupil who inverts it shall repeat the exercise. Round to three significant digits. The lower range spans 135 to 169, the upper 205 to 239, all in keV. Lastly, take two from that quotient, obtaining 15.0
